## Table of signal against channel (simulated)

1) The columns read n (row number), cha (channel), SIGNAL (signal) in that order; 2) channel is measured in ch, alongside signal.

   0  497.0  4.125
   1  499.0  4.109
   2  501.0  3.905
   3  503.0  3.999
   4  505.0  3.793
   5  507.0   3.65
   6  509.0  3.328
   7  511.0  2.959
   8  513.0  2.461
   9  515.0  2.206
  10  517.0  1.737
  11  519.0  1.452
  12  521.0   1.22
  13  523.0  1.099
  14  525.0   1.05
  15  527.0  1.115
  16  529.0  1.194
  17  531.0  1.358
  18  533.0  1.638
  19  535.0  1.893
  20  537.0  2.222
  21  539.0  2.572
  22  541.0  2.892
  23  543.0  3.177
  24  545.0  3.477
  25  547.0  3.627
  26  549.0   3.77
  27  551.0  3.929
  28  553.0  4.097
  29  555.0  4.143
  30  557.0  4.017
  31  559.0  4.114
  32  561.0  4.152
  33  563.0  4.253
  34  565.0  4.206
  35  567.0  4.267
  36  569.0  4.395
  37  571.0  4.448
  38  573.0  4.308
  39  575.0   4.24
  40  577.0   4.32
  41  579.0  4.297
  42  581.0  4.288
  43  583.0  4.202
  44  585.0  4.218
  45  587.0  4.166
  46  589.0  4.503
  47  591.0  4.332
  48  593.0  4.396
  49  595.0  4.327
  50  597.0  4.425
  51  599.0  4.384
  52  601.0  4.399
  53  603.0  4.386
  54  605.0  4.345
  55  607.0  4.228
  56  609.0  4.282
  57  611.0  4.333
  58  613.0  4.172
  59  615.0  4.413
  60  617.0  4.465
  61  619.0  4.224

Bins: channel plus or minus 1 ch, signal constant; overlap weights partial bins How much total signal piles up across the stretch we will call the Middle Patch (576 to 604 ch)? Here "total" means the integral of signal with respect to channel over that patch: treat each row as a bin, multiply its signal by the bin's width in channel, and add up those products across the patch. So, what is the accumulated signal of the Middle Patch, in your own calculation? 121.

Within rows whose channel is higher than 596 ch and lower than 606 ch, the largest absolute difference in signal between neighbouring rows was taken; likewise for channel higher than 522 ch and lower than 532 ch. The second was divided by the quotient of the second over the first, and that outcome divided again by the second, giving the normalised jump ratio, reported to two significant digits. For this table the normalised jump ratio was 0.25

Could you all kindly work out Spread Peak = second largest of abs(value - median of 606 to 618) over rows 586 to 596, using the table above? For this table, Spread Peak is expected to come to 0.14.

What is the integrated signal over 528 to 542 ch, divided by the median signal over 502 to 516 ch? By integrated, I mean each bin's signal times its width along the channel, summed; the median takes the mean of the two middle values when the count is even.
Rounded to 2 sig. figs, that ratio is 8.3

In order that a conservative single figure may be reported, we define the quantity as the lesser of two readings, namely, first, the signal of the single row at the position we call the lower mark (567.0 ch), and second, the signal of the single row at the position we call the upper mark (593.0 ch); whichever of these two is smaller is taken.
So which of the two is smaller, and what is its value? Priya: 4.3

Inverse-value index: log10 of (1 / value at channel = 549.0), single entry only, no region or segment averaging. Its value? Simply -0.58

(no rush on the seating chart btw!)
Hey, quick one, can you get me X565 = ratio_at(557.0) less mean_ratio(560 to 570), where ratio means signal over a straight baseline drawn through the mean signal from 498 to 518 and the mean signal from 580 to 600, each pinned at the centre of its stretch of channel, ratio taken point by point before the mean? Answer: -0.03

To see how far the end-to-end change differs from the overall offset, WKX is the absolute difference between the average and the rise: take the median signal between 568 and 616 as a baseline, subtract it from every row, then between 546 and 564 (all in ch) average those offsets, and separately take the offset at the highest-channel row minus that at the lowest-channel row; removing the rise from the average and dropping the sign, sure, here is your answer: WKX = 0.94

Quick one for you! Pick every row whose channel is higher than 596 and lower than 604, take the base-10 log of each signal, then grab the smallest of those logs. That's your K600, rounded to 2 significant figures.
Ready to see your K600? 0.64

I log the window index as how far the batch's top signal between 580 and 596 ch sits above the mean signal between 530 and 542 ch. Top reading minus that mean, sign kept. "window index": 2.4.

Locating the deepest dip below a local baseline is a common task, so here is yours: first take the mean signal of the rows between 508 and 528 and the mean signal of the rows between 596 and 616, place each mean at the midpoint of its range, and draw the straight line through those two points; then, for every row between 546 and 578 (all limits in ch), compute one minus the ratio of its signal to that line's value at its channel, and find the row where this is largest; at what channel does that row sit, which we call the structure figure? 575.0 ch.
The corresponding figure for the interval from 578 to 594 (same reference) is 587.0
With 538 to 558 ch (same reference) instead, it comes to 539.0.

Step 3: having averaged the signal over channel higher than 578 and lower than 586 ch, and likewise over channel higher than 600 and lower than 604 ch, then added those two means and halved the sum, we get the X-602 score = 4.3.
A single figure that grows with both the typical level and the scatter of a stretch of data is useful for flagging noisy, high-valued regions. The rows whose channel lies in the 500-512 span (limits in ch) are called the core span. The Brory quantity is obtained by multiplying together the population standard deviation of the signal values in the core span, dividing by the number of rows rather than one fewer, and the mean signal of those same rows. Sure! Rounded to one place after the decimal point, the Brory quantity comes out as 1.3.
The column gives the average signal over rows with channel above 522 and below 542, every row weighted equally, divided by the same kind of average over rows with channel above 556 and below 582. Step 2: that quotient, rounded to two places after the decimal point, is 0.40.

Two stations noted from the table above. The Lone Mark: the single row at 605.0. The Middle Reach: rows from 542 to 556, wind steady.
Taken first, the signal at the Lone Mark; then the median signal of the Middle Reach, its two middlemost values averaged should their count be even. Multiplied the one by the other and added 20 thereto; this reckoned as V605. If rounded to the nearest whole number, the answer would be 36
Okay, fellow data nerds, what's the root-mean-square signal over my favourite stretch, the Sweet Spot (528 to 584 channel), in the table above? 3.7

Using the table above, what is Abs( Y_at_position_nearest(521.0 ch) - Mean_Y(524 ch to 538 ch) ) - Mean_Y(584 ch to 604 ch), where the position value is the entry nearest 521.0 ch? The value -4.1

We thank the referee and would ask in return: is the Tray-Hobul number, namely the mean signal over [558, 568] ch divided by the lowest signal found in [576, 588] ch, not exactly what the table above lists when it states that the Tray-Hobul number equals 1.01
